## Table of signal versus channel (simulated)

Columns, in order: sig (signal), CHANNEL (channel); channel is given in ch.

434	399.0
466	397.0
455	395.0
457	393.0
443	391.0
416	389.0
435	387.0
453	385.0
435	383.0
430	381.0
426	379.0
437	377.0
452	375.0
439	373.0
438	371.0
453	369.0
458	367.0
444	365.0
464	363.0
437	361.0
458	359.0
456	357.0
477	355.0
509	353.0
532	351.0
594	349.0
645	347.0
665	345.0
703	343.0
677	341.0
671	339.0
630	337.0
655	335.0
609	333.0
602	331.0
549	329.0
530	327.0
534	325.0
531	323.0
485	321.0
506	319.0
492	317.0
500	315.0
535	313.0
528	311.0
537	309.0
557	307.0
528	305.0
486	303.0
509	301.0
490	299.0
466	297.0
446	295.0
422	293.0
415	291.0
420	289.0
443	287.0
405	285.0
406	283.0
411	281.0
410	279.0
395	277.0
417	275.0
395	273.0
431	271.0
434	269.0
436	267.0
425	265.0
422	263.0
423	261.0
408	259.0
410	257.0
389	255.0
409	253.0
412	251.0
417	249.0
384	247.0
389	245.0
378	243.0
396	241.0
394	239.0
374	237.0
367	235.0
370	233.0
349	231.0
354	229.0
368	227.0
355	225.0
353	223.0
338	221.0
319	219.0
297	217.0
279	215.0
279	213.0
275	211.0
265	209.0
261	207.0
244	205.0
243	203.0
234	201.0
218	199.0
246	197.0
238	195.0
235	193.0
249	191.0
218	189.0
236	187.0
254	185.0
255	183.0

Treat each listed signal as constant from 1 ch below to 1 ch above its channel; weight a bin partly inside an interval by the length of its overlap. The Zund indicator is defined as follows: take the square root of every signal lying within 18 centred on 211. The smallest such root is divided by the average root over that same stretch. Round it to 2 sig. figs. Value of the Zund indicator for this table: 0.94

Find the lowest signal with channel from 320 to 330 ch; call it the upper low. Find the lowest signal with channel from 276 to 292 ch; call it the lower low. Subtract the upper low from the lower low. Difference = -90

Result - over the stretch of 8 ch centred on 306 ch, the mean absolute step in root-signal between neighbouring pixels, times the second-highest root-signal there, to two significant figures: 15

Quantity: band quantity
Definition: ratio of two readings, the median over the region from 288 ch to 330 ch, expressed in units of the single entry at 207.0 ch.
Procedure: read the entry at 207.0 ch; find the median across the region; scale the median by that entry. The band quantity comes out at 1.9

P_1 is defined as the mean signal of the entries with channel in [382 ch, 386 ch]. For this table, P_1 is 444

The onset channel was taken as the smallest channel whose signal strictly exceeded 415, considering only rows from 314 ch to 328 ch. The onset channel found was 315.0 ch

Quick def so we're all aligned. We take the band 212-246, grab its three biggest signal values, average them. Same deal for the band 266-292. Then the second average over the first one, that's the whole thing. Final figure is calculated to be 1.1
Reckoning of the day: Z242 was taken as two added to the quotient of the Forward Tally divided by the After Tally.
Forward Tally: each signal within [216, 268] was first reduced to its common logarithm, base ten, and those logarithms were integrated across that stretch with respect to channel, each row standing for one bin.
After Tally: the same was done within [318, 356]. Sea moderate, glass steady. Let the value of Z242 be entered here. 3.28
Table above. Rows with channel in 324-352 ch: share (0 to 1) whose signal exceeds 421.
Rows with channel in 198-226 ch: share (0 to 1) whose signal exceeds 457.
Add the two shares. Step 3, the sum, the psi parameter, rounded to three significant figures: 1.00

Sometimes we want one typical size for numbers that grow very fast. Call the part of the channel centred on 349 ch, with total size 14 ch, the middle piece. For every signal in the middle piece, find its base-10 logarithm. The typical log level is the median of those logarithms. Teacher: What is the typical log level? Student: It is 2.77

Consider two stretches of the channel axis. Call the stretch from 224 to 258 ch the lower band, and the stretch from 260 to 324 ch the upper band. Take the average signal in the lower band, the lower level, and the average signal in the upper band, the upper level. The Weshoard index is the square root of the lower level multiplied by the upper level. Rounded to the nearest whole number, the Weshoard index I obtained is 420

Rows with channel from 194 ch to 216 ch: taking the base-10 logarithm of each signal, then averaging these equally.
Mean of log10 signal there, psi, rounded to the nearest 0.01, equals 2.40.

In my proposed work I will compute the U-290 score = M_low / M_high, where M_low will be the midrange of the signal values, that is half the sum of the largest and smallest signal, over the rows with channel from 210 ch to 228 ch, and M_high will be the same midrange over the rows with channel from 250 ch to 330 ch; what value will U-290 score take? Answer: 0.68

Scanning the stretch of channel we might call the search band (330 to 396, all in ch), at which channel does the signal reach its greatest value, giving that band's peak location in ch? 343.0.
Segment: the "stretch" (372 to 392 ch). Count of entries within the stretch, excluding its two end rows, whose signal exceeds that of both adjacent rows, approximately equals 2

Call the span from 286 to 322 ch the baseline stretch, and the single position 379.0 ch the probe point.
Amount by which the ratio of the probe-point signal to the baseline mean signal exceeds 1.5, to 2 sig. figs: -0.63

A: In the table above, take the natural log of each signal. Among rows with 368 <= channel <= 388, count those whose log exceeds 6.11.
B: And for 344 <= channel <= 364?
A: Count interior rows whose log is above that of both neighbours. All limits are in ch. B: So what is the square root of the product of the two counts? 1.7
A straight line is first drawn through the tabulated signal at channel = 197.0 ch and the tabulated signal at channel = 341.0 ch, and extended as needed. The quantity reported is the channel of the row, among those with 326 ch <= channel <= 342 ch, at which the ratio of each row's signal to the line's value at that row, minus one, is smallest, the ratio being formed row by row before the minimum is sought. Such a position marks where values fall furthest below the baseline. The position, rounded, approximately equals 327.0 ch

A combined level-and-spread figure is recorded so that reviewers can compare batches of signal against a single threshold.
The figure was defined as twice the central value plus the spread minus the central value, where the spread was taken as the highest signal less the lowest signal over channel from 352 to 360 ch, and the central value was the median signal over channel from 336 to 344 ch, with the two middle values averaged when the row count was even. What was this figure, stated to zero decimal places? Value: 727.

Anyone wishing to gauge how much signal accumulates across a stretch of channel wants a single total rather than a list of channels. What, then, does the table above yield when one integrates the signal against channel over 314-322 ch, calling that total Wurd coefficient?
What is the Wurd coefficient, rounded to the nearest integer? 3966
